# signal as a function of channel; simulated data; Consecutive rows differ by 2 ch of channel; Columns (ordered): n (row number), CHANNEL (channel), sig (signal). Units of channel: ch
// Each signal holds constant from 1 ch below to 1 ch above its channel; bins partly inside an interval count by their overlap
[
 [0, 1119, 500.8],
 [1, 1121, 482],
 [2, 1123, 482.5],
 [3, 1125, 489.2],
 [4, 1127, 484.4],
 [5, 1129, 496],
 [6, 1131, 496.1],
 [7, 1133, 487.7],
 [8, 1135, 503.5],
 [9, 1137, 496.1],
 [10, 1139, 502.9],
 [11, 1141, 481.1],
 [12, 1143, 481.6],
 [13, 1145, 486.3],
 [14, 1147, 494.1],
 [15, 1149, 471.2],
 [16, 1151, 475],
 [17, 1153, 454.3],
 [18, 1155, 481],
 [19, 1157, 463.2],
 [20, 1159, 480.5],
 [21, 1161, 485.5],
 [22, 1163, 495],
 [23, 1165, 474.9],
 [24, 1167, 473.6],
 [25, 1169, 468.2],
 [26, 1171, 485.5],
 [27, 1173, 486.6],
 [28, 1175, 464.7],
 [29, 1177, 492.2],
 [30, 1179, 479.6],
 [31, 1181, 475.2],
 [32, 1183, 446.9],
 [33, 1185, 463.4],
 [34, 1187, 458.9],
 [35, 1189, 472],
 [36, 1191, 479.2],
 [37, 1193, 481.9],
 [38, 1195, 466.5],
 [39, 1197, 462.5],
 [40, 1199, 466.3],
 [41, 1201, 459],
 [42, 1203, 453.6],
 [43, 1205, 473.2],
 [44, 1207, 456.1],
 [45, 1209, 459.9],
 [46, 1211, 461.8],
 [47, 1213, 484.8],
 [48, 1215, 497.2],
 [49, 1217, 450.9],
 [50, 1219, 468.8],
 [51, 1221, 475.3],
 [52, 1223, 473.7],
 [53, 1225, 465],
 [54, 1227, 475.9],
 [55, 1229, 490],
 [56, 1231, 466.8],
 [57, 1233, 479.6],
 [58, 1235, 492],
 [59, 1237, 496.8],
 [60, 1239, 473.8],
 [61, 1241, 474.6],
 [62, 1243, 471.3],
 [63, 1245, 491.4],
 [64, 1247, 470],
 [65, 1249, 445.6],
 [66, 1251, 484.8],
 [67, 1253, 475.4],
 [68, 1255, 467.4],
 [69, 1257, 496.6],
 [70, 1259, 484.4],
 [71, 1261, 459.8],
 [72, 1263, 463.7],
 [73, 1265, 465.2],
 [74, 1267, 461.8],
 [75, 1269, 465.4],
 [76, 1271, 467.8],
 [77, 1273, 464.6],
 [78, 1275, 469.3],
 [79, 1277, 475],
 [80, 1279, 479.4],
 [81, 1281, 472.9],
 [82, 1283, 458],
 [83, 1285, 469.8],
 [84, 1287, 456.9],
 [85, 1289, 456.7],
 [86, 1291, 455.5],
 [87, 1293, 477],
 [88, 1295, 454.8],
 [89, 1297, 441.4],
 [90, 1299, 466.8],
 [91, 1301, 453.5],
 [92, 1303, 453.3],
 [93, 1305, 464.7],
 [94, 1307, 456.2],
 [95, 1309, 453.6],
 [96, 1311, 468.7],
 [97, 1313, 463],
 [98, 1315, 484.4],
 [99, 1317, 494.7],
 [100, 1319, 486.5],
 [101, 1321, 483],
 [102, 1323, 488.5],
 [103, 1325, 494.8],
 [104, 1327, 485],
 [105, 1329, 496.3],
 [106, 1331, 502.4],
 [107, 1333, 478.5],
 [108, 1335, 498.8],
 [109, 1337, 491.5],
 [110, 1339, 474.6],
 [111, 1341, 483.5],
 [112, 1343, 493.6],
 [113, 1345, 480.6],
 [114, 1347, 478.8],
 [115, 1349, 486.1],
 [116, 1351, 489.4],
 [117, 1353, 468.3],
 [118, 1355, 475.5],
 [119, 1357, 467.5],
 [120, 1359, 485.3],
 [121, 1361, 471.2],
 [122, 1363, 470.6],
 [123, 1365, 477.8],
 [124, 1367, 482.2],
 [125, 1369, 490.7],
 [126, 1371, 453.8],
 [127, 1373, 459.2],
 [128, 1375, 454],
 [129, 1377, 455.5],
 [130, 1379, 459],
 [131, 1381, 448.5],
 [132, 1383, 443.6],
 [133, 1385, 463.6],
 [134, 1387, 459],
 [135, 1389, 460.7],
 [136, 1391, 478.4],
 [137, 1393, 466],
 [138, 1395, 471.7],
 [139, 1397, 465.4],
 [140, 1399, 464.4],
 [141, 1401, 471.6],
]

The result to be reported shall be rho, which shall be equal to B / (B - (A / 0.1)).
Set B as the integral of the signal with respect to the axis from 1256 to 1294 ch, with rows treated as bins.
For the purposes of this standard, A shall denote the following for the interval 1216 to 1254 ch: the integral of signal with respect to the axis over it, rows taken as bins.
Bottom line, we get -0.109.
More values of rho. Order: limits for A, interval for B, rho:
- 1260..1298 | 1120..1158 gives -0.117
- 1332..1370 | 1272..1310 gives -0.106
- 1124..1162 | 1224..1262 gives -0.109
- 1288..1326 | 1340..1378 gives -0.113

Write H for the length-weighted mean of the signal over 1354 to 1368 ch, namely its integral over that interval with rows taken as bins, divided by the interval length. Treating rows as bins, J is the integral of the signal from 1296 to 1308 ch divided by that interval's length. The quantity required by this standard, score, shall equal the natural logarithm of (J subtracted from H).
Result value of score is 2.98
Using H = 476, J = 456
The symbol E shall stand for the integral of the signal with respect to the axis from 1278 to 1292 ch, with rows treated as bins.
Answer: 6498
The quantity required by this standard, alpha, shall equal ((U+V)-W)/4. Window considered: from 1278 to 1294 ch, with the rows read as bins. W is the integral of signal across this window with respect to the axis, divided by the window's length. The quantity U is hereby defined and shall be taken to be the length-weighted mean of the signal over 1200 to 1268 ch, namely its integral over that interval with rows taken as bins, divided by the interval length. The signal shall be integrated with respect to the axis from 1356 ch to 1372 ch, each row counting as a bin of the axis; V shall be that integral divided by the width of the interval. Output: 120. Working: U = 473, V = 475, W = 466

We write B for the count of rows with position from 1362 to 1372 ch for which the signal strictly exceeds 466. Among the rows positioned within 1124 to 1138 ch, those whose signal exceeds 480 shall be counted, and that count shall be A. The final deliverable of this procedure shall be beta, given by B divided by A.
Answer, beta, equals 0.6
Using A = 7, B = 4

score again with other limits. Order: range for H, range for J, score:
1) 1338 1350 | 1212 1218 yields 1.66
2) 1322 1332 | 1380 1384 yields 3.86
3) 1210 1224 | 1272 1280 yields 0.13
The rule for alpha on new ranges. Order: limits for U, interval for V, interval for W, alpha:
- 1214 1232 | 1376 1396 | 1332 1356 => 113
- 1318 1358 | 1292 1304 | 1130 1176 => 115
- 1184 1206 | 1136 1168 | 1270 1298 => 121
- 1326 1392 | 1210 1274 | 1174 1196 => 119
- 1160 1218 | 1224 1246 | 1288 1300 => 123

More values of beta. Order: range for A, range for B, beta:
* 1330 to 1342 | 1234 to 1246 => 1.5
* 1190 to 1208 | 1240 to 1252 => 5.0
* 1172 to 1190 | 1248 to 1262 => 2.5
